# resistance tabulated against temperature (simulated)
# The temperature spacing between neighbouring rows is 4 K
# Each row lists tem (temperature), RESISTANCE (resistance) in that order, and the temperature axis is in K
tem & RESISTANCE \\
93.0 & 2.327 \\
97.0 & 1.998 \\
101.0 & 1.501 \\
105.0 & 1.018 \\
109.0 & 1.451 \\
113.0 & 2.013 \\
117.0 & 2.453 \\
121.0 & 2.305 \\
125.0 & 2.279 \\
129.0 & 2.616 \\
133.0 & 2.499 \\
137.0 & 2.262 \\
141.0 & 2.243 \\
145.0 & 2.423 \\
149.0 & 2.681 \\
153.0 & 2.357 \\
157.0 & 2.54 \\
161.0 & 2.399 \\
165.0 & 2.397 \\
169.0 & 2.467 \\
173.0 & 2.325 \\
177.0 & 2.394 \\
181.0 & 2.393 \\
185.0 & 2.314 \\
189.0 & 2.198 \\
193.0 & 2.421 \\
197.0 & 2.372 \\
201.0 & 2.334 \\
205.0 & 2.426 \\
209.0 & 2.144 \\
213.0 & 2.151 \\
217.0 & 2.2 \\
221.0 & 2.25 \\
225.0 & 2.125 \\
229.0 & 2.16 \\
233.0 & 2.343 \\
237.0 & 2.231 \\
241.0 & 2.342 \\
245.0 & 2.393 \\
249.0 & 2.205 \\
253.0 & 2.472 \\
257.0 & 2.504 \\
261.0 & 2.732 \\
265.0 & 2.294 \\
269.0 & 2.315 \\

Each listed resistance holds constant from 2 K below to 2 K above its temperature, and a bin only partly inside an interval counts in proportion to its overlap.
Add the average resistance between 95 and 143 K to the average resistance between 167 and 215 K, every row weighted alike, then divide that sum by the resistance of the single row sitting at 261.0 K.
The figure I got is 1.60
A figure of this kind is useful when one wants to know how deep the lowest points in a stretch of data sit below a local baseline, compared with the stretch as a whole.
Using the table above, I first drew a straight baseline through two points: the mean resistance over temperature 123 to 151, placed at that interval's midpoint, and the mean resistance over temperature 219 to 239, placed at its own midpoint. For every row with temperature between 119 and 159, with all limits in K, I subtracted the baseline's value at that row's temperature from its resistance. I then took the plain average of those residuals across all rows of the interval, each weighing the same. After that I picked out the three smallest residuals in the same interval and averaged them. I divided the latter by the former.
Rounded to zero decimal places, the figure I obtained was 43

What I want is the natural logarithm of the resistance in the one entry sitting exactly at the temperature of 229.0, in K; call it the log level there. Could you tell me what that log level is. 0.77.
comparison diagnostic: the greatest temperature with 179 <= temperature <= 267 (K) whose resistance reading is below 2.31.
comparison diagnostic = 265.0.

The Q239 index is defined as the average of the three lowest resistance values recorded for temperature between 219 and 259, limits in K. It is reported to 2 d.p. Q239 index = 2.16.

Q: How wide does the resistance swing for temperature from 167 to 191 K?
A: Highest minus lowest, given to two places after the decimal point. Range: 0.27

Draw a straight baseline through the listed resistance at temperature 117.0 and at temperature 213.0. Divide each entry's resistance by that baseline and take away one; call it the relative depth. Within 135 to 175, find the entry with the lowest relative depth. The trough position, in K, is 141.0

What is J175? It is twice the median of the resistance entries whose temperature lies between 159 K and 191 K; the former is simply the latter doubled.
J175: 4.79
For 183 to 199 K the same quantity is 4.69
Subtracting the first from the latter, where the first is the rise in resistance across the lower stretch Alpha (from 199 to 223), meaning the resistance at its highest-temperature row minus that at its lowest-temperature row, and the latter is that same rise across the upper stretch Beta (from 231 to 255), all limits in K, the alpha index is 0.21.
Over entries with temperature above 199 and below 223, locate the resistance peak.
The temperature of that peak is 205.0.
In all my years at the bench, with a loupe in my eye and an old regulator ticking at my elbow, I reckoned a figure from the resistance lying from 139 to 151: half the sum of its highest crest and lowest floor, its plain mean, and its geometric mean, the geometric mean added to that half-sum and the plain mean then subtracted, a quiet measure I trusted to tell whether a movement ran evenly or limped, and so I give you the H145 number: 2.46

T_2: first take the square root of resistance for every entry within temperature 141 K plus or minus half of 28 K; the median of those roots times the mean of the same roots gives 2.43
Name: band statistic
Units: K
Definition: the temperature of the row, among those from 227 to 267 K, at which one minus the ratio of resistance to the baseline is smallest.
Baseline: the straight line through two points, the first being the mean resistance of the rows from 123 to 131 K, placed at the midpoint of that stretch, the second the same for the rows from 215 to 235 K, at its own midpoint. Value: 261.0 K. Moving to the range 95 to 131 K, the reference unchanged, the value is 129.0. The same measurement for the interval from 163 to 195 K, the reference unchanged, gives 193.0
